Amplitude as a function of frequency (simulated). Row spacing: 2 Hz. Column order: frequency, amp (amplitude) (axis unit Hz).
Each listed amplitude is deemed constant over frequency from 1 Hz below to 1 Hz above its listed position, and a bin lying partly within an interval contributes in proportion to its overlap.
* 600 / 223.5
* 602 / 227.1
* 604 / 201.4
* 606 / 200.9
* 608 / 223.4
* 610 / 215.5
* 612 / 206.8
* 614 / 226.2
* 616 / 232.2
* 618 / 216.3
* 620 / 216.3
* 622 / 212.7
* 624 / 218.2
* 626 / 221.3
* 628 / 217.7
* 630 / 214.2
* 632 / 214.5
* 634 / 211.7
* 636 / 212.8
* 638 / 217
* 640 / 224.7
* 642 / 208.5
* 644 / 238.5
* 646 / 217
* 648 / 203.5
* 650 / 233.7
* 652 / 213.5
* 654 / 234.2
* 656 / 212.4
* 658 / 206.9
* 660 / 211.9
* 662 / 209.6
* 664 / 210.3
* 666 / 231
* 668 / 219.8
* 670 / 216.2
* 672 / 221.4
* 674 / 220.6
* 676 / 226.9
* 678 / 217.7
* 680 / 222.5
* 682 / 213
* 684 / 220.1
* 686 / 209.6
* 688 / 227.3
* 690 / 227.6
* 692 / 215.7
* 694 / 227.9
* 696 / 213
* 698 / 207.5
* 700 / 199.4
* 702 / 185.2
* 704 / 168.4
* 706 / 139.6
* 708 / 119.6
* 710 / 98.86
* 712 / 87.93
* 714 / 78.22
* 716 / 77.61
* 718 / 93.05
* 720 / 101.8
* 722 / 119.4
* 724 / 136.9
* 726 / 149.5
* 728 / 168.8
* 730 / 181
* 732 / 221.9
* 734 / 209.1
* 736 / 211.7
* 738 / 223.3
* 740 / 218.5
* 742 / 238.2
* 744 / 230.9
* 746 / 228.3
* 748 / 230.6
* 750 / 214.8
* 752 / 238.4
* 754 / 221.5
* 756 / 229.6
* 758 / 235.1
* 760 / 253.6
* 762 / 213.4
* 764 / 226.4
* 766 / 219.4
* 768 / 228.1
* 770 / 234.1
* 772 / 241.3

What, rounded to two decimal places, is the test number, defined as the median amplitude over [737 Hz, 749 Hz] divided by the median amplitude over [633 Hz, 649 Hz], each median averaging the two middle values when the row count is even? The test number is 1.07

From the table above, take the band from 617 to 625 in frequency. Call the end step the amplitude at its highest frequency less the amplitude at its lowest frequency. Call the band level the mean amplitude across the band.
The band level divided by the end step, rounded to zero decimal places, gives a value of 114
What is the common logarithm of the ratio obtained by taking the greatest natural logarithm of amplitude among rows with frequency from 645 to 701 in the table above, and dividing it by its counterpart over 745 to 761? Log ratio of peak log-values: -0.0063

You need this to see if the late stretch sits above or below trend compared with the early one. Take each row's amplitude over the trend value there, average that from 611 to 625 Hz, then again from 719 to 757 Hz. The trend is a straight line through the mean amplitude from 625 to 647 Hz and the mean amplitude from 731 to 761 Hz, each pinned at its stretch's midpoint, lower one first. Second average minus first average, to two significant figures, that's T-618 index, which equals -0.13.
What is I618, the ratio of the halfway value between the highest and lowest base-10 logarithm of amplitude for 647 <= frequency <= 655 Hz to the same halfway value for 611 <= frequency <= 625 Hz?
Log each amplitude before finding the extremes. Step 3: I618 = 1.00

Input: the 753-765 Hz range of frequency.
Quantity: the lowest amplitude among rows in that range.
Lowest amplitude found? 213.4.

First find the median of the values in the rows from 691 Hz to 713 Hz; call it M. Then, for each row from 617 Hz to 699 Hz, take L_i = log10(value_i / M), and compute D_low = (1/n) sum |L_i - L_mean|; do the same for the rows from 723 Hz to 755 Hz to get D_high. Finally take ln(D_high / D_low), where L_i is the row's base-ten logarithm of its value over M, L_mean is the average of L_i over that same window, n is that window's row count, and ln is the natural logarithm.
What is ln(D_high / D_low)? 1.5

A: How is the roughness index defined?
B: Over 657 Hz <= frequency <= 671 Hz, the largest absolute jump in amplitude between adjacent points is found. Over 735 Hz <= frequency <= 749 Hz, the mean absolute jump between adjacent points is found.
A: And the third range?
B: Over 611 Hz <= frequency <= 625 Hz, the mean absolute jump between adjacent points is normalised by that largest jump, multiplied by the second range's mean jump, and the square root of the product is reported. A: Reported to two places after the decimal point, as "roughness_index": 1.81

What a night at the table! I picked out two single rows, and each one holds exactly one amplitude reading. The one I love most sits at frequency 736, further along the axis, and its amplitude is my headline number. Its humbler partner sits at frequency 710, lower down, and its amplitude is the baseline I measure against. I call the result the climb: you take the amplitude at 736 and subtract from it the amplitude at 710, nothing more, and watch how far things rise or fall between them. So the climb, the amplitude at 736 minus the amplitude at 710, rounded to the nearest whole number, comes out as 113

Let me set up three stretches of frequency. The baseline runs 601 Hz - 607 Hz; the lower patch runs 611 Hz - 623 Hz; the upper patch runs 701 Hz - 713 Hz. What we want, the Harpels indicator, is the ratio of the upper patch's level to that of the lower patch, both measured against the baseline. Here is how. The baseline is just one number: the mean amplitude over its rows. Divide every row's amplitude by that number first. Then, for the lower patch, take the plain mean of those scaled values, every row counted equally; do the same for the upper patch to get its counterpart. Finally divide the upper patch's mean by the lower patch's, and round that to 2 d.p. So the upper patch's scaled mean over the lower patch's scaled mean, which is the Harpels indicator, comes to 0.61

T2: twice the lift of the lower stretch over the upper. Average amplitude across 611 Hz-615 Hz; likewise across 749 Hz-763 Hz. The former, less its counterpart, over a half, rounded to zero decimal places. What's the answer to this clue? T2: -26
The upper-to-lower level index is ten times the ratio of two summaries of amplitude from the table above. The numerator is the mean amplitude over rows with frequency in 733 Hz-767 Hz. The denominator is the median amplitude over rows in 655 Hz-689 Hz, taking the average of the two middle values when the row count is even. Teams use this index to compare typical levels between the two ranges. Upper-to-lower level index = 10.4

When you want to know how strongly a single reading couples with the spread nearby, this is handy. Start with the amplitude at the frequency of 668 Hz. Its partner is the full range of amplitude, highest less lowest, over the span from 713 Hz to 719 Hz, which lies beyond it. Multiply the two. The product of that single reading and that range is 3394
